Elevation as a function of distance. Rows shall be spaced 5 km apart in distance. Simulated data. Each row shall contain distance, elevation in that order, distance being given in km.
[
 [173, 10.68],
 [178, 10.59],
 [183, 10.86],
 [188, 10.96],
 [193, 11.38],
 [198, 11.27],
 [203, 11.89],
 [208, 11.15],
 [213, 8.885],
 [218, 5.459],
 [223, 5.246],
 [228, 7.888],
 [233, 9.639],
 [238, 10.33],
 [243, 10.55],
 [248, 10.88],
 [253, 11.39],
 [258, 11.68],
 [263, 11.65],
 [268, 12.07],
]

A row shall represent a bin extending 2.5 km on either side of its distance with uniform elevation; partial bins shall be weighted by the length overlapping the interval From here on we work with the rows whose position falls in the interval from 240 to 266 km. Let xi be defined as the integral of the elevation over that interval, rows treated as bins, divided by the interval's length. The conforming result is 11.2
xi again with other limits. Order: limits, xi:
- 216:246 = 8.3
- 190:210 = 11.4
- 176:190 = 10.8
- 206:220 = 8.5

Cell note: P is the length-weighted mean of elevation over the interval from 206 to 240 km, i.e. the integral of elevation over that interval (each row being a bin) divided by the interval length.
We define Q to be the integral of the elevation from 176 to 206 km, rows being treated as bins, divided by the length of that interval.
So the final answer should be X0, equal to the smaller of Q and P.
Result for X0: 8.3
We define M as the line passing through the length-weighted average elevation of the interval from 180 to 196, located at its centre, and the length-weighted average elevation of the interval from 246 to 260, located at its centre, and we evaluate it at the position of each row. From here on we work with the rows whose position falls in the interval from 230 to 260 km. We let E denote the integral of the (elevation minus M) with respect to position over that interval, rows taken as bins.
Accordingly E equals -18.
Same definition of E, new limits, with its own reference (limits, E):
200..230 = -81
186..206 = 6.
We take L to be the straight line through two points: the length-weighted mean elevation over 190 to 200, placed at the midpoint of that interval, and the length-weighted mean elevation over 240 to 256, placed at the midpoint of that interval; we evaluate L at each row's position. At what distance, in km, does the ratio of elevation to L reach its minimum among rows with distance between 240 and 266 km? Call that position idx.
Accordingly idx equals 243 km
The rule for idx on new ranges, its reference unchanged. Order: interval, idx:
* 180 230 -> 223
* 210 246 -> 223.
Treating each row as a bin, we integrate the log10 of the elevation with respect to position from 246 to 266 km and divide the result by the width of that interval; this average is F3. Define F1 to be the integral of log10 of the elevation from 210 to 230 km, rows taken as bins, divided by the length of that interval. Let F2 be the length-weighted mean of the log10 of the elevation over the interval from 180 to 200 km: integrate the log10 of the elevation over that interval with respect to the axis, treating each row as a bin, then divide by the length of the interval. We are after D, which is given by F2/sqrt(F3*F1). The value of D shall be 1.12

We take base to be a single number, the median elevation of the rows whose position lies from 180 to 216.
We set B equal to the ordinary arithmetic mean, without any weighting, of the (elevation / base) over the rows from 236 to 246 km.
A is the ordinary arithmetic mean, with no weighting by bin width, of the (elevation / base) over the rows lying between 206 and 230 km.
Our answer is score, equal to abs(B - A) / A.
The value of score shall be 0.4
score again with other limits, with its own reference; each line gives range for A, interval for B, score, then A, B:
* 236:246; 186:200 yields 0.1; 0.94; 1.00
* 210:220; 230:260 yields 0.5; 0.64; 0.96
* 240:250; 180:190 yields 0.0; 0.96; 0.98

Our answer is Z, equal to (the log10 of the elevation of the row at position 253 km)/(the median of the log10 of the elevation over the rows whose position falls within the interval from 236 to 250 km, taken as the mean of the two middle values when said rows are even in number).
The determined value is 1.03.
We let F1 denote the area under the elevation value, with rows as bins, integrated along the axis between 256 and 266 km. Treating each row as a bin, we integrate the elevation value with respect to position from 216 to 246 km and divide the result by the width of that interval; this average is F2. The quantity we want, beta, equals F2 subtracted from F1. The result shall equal 109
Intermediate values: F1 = 117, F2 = 8.3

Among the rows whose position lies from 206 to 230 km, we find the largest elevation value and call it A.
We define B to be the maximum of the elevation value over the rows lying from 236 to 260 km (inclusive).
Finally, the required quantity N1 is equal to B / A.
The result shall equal 1.05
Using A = 11.15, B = 11.68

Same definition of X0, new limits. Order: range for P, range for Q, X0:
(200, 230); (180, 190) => 8.5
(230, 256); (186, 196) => 10.5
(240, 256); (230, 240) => 9.9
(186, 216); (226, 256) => 10.2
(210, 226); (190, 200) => 6.7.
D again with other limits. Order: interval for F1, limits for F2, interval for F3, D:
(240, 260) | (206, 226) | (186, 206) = 0.82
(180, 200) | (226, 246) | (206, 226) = 1.04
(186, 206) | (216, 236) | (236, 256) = 0.81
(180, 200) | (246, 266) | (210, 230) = 1.14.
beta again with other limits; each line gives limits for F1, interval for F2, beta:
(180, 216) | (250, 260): 379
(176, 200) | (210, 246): 256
